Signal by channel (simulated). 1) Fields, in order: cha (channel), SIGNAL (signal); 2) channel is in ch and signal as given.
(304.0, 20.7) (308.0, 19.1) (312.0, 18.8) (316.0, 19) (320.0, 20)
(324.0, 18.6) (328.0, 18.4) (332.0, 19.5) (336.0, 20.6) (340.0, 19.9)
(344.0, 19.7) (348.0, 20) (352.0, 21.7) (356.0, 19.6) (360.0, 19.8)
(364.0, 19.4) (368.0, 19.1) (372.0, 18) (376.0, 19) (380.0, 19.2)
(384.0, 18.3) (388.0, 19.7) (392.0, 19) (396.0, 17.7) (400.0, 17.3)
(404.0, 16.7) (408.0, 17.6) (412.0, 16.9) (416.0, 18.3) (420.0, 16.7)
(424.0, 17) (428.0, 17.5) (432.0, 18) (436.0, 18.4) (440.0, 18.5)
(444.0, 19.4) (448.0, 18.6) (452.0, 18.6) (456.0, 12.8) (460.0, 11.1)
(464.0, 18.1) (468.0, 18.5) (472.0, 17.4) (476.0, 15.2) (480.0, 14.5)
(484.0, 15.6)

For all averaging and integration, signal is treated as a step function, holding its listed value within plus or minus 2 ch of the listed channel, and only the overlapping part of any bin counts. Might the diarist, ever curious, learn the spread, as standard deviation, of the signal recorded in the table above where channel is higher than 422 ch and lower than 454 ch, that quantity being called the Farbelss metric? 0.7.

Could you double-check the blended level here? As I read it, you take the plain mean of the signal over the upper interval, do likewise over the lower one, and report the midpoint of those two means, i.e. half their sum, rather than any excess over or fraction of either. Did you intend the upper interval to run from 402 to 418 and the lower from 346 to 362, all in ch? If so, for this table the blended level 18.8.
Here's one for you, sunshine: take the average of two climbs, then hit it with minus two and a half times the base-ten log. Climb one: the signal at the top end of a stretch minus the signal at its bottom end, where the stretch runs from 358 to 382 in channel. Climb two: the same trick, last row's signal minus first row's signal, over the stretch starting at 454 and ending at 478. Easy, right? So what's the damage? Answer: 0.1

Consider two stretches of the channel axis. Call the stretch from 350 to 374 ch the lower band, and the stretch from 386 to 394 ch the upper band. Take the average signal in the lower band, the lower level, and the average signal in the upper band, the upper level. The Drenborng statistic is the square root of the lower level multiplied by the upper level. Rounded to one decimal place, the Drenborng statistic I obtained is 19.5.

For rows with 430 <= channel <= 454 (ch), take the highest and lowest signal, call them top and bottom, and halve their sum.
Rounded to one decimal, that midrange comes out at 18.7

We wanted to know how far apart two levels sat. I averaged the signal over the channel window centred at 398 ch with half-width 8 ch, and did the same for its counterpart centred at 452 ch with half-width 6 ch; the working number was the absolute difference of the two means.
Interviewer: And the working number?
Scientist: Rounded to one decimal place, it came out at 1.0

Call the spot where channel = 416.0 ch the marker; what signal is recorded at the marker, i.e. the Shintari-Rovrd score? 18.3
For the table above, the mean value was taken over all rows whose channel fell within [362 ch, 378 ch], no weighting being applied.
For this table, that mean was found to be 18.9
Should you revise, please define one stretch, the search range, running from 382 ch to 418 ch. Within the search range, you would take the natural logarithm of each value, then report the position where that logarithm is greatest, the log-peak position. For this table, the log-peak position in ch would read 388.0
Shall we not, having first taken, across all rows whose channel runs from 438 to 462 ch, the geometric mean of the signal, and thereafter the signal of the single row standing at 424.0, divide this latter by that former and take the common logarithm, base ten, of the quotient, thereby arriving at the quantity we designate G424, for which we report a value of 0.023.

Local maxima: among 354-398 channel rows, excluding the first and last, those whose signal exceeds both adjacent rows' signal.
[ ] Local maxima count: 3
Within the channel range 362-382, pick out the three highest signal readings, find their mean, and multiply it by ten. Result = 192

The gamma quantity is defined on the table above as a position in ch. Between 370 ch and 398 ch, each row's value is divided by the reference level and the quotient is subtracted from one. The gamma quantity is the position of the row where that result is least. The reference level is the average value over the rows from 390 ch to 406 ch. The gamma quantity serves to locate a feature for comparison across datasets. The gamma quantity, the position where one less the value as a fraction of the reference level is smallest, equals 388.0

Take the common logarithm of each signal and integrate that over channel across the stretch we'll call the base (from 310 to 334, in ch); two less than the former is 28.7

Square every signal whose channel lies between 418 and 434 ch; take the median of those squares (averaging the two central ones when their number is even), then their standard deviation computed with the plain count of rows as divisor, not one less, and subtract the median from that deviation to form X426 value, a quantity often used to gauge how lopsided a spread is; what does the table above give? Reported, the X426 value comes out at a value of -280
